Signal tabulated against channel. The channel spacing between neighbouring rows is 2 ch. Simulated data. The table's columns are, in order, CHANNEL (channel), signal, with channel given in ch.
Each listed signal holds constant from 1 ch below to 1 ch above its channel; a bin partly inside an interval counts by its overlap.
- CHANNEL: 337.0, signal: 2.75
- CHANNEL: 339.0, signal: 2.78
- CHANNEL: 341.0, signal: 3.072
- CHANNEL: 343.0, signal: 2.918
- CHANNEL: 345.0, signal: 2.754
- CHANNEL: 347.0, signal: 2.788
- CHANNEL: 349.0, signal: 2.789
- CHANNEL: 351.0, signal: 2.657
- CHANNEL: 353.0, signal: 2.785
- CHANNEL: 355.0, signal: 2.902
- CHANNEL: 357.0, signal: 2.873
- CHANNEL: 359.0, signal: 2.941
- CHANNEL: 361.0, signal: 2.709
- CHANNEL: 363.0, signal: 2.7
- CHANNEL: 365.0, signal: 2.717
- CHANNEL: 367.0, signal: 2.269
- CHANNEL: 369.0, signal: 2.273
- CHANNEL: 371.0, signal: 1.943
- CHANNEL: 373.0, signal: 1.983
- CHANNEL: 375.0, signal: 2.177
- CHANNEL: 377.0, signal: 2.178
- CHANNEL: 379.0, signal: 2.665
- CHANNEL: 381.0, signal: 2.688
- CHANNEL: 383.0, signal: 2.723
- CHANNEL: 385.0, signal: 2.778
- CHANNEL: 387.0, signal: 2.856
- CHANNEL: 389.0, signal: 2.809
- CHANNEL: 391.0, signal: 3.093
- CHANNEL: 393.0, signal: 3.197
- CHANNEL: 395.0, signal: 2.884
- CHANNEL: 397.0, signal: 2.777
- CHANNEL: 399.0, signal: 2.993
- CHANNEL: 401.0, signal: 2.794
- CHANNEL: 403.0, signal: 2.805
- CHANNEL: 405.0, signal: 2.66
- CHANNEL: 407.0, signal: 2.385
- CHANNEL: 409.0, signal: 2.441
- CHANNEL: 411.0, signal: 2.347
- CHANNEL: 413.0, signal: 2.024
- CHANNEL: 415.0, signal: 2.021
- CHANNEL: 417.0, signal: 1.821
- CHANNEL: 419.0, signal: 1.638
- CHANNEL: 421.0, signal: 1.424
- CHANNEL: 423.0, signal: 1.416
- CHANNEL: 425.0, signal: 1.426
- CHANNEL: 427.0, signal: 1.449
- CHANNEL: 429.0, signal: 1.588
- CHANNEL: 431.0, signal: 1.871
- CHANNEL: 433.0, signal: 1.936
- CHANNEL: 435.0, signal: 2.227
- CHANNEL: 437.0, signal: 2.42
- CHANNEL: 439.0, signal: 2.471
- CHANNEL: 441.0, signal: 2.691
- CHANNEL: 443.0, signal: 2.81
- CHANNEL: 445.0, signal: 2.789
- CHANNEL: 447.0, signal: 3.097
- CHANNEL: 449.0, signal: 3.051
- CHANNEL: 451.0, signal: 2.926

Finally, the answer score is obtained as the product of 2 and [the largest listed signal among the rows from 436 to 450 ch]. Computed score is 6.19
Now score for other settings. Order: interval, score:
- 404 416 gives 5.32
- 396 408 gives 5.99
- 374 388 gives 5.71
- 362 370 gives 5.43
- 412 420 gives 4.05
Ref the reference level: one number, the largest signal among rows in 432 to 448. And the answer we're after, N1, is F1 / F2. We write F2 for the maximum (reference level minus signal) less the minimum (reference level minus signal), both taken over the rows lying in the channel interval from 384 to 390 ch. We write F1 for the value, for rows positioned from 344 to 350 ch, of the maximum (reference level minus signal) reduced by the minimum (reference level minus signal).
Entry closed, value 0.4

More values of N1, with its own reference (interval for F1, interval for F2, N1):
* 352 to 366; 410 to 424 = 0.3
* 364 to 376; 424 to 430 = 4.8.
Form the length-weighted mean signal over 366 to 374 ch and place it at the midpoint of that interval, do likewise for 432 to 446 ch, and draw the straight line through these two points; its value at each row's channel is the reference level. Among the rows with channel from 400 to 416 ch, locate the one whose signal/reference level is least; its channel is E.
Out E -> 415.0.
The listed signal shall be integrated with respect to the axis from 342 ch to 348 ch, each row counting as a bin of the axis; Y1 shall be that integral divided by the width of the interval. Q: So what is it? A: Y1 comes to 2.82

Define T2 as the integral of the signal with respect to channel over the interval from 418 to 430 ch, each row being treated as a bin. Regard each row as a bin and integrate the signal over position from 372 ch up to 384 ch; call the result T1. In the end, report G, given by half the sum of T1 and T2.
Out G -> 23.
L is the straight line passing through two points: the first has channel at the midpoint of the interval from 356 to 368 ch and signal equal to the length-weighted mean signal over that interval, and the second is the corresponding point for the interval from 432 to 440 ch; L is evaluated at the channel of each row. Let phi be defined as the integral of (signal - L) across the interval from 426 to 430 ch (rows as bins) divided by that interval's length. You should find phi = -0.8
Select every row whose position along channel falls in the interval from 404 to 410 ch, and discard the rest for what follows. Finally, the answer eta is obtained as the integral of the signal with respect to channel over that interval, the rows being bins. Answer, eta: 15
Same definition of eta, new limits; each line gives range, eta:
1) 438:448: 28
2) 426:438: 23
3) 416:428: 18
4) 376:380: 10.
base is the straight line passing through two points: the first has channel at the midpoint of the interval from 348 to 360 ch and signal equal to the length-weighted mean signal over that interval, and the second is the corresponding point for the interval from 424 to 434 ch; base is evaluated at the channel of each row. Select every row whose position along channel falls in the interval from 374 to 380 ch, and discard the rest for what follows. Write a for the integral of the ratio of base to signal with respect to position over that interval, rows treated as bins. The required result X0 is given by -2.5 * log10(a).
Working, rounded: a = 6.4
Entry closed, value -2.0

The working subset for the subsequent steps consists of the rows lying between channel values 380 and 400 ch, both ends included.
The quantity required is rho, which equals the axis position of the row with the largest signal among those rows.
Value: 393.0 ch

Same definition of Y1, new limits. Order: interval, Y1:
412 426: 1.68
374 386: 2.53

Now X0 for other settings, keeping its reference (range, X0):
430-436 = -1.7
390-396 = -1.6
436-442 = -1.4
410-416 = -1.8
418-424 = -2.1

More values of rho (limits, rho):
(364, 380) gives 365.0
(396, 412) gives 399.0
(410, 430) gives 411.0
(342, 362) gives 359.0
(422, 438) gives 437.0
